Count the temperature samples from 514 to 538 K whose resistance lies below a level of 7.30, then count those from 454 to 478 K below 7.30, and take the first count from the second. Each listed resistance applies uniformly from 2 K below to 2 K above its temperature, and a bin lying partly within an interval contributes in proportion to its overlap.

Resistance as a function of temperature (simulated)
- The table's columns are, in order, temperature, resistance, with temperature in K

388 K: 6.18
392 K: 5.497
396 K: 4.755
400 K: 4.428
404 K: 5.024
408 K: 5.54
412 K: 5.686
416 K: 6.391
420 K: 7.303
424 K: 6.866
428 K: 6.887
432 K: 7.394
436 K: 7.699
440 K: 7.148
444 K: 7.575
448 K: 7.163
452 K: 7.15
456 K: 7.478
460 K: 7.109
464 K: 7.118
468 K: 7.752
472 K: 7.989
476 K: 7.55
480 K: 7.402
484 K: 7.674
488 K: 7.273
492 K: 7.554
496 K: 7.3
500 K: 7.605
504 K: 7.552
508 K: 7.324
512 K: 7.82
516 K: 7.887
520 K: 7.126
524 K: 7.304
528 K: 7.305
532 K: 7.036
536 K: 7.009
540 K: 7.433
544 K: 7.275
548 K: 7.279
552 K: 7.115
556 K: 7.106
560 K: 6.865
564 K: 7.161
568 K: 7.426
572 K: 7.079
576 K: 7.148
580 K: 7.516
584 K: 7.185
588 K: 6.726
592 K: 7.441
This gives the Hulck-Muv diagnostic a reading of -1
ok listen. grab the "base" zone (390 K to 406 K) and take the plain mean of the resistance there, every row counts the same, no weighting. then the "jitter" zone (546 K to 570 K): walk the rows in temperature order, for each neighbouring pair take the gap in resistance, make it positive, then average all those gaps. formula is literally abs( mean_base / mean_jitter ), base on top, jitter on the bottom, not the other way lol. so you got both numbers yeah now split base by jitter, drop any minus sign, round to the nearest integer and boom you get 25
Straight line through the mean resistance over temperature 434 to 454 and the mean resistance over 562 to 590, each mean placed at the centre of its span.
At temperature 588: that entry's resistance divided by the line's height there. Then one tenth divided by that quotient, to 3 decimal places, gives 0.106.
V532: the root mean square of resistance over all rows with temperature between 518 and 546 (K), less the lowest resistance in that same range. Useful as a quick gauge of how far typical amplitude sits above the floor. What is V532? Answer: 0.21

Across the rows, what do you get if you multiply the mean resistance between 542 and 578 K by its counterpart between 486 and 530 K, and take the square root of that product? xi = 7.31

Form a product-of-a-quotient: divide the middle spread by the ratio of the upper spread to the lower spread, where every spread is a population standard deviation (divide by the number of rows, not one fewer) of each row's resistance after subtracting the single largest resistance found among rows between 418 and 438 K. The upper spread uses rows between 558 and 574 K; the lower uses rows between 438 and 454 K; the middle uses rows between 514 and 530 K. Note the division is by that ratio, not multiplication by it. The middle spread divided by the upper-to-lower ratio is 0.26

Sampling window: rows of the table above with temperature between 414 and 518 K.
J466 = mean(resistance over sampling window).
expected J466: 7.38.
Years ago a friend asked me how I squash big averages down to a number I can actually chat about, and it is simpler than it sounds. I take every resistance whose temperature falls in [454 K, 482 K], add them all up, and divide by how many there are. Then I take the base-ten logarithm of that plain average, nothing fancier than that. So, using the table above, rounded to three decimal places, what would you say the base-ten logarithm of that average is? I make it 0.874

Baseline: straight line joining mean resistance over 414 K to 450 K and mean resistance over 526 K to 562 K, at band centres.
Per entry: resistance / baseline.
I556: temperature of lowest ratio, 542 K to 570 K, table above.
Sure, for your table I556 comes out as 560 K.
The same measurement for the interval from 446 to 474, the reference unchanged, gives 460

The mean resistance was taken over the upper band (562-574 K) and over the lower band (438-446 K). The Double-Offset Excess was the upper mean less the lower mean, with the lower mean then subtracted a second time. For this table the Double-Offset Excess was -7.50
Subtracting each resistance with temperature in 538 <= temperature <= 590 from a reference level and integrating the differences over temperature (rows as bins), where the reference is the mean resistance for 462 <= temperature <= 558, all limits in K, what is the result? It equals 12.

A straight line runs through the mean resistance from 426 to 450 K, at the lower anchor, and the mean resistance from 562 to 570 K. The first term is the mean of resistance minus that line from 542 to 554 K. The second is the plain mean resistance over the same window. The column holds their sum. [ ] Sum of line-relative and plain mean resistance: 7.2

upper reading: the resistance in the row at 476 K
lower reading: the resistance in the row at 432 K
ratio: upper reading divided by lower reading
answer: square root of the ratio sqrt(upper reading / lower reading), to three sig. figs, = 1.01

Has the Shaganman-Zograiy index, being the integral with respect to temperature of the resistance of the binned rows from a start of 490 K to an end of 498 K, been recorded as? 59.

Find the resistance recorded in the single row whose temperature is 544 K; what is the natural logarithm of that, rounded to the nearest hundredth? 1.98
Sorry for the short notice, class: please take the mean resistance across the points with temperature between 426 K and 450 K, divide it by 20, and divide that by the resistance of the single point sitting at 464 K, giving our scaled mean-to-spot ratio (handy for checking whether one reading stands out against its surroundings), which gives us 0.051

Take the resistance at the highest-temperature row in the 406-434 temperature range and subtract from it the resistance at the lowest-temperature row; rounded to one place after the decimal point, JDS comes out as 1.9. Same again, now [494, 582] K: 0.2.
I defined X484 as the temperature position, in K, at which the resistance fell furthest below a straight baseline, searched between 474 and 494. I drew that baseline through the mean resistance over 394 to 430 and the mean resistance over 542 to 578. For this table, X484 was 488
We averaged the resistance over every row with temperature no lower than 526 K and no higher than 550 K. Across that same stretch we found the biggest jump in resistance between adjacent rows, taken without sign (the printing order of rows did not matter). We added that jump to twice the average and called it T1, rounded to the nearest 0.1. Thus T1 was 14.9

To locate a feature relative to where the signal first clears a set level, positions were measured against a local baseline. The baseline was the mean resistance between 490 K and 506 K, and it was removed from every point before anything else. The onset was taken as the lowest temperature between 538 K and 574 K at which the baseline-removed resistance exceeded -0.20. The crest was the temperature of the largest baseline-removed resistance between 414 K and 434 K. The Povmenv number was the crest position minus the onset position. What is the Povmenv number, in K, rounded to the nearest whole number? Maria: -108 K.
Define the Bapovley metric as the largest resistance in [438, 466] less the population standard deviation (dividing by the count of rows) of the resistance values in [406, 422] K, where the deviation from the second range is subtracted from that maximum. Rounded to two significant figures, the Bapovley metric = 6.9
